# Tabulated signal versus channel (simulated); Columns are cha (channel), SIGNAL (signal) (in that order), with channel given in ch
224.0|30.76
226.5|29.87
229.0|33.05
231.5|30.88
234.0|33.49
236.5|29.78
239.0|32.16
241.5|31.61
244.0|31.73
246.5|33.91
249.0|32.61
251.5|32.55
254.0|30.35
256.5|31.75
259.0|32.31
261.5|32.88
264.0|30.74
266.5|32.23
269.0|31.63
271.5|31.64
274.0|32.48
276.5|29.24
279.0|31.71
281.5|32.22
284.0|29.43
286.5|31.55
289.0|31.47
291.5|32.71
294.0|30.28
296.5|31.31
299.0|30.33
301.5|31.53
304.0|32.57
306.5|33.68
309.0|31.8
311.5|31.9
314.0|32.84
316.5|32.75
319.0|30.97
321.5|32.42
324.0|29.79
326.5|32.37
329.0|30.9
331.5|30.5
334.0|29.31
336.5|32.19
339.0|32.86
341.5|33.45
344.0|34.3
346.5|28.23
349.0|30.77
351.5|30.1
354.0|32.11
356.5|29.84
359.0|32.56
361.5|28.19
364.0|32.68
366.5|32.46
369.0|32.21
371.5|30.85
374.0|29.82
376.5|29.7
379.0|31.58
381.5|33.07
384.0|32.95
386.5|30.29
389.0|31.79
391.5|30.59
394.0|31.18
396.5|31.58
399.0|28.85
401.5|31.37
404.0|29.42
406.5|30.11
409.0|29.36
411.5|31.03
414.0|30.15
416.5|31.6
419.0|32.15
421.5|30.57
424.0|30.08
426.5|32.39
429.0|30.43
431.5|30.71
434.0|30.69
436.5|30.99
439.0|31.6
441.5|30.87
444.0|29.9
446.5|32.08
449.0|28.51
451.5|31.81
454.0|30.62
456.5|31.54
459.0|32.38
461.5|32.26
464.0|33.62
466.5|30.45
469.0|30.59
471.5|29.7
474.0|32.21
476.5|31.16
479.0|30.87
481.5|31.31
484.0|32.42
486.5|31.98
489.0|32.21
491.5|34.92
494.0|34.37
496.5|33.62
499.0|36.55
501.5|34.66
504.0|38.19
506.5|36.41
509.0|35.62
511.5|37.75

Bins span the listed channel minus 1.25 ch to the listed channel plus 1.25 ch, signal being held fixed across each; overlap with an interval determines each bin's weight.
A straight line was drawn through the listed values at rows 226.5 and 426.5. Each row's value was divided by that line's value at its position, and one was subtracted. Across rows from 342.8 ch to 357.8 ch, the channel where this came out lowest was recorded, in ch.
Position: 346.5 ch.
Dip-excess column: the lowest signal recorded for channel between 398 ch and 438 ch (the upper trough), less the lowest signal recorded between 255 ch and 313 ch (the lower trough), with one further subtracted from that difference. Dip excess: -1.4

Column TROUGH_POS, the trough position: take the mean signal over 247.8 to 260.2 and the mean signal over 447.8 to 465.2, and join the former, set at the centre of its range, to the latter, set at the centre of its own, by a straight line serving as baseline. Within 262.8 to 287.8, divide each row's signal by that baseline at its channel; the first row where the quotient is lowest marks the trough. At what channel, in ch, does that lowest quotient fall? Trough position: 276.5 ch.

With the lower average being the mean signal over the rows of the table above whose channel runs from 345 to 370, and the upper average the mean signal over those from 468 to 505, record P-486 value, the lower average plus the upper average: 63.9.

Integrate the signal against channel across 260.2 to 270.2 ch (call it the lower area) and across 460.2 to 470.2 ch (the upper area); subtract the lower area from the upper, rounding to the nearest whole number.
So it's -1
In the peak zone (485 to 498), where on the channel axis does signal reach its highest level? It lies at 491.5 ch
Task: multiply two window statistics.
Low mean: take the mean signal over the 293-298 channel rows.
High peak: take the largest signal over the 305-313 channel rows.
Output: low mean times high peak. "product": 1037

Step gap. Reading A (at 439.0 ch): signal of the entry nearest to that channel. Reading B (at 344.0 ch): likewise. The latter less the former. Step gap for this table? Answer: 3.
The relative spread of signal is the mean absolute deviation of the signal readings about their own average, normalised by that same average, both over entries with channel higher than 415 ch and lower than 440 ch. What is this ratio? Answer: 0.021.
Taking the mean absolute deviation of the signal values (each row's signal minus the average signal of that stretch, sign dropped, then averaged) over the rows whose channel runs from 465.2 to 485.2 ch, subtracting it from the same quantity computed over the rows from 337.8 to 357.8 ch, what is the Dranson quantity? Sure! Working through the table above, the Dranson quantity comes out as 1.0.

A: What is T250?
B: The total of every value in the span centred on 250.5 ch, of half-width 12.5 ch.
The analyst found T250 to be 322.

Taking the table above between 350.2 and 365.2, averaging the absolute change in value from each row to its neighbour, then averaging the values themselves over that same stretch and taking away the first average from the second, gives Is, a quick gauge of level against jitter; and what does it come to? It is 27.7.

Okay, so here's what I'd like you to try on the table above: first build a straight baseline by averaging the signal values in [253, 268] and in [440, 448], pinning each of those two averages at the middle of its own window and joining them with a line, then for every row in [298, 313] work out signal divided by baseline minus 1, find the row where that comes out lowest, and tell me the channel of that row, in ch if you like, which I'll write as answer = 299.0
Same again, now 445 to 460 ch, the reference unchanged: 449.0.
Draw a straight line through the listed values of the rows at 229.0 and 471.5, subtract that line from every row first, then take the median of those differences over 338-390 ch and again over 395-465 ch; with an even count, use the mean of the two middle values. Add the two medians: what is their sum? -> 1.5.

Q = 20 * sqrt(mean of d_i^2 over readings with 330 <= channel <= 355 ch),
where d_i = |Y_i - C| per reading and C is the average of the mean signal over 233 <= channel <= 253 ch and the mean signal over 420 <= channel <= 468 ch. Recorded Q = 37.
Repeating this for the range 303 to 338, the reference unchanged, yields 24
